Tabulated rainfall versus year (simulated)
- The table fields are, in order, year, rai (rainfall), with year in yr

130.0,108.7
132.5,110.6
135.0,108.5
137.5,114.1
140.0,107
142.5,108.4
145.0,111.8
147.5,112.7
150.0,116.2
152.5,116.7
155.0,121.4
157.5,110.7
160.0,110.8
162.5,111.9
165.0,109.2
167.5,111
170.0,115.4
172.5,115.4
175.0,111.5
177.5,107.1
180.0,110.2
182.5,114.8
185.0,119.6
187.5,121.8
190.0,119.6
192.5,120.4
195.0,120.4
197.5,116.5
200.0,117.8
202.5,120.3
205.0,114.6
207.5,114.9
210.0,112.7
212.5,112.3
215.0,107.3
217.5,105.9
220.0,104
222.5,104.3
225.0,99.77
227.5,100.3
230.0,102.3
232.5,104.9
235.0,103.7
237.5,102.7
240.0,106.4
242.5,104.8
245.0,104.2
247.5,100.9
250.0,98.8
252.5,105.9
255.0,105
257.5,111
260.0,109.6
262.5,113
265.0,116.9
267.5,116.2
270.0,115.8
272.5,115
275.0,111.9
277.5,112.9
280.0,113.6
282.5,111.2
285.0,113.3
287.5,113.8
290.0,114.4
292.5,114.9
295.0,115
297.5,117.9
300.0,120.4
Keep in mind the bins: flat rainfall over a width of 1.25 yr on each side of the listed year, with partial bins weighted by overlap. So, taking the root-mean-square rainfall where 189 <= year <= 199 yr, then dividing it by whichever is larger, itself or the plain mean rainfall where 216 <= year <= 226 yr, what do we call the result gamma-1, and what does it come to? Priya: 1.00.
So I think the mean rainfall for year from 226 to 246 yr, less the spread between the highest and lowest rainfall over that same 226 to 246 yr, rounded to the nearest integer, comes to 98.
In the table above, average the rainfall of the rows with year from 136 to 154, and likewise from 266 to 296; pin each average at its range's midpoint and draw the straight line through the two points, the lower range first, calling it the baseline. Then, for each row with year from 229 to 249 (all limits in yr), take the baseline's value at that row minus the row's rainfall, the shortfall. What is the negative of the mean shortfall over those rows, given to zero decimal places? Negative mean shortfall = -10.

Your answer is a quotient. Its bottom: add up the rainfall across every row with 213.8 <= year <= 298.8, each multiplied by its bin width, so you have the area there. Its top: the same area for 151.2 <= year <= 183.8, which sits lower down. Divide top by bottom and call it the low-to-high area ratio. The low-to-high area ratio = 0.40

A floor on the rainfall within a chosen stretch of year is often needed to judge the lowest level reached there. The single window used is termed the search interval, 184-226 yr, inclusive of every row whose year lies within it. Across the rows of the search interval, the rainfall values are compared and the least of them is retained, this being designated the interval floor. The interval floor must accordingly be 99.77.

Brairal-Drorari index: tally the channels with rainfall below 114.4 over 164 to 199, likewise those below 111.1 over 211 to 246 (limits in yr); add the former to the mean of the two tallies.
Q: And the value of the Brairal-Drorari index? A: 14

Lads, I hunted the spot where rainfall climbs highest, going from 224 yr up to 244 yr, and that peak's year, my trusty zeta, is 240.0 yr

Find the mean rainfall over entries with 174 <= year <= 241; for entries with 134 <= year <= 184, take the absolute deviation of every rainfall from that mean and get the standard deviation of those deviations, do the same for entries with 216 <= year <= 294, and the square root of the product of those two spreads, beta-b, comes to 2.8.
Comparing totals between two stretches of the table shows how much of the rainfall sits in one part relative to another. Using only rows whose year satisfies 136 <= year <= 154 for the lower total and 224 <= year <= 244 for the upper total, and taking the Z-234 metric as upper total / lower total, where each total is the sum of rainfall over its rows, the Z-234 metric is 1.0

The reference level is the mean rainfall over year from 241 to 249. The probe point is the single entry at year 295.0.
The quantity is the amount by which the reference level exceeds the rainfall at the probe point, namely -12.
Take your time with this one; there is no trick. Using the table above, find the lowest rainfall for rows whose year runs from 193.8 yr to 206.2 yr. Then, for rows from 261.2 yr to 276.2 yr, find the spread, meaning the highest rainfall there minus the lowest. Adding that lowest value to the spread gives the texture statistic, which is 120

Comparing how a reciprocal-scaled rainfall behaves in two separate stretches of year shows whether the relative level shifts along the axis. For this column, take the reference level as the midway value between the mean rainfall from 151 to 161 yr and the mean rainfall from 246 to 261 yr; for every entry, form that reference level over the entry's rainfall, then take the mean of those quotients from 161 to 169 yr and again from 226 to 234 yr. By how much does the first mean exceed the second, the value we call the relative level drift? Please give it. -0.08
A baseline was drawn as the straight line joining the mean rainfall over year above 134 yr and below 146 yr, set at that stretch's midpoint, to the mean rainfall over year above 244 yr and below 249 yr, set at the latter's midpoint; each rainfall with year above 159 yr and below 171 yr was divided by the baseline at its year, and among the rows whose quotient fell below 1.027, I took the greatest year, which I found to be 165.0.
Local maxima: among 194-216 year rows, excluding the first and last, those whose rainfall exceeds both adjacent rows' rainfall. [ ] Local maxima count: 2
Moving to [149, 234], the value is 6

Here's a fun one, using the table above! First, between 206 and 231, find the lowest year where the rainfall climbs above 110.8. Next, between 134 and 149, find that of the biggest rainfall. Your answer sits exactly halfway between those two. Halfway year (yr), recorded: 172.5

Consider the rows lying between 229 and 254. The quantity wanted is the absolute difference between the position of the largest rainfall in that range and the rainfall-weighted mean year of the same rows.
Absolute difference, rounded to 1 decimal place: 1.2 yr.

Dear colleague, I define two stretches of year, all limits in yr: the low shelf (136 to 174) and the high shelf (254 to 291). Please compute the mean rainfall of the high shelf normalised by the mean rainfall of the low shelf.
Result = 1.001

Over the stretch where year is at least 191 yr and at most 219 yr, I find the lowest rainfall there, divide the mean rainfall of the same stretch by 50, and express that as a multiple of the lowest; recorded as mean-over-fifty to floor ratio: 0.0217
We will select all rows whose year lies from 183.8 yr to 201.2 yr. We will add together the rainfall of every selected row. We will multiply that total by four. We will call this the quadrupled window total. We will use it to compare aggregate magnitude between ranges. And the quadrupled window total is 3344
